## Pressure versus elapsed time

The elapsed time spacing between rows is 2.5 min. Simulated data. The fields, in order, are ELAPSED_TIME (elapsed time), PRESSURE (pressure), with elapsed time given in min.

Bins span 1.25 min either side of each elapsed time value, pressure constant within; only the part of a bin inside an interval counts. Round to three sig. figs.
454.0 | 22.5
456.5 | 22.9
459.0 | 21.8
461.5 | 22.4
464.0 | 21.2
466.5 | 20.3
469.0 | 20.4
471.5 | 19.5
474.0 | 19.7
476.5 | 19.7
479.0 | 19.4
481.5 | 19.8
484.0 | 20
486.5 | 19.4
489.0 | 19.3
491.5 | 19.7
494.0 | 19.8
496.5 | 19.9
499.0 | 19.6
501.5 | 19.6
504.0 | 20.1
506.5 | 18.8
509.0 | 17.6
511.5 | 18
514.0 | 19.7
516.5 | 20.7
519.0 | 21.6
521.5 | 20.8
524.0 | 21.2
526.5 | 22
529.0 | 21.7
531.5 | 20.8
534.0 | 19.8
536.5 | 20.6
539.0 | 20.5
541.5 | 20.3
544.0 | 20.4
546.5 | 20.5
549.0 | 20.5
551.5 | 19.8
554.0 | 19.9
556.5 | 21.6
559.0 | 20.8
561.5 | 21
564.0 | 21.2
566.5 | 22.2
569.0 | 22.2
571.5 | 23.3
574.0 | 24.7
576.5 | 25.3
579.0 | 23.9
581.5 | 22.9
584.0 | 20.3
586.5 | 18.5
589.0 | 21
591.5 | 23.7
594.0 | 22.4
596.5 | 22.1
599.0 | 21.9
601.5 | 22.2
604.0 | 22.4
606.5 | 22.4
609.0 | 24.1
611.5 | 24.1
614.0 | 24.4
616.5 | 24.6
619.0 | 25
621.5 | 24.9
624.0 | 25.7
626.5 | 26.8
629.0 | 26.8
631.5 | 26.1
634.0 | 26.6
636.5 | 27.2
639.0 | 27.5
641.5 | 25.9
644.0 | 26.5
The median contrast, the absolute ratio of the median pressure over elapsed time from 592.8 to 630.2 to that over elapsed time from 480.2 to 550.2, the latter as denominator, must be 1.20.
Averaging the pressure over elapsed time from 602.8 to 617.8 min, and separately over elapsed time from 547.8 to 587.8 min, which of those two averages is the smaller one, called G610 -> 21.8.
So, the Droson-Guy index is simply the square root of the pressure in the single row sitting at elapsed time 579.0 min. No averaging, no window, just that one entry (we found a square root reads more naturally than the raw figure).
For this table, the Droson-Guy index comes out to 4.89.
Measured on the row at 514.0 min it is 4.44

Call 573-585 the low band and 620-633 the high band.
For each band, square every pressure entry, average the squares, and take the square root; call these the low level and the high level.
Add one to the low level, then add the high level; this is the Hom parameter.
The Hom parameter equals 50.6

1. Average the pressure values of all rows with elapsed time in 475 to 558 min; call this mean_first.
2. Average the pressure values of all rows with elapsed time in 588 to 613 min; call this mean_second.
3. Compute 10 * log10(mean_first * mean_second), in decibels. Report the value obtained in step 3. 26.6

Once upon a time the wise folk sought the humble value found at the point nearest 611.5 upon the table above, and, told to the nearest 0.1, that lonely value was 24.1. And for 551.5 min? 19.8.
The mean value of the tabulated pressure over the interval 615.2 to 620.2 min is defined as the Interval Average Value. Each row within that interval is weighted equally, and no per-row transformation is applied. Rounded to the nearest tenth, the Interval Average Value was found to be 24.8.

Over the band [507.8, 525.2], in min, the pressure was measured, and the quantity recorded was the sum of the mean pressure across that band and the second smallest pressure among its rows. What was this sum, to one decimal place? 37.9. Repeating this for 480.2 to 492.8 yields 39.0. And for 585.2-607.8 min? 42.8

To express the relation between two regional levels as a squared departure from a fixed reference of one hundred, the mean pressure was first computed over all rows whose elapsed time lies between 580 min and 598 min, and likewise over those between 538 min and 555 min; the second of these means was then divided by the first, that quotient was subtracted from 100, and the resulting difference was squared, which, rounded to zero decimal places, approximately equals 9813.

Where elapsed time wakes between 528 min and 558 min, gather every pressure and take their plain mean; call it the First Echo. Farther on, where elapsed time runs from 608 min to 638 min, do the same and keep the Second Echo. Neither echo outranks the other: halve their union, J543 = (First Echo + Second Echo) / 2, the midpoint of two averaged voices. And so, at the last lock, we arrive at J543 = 23.0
